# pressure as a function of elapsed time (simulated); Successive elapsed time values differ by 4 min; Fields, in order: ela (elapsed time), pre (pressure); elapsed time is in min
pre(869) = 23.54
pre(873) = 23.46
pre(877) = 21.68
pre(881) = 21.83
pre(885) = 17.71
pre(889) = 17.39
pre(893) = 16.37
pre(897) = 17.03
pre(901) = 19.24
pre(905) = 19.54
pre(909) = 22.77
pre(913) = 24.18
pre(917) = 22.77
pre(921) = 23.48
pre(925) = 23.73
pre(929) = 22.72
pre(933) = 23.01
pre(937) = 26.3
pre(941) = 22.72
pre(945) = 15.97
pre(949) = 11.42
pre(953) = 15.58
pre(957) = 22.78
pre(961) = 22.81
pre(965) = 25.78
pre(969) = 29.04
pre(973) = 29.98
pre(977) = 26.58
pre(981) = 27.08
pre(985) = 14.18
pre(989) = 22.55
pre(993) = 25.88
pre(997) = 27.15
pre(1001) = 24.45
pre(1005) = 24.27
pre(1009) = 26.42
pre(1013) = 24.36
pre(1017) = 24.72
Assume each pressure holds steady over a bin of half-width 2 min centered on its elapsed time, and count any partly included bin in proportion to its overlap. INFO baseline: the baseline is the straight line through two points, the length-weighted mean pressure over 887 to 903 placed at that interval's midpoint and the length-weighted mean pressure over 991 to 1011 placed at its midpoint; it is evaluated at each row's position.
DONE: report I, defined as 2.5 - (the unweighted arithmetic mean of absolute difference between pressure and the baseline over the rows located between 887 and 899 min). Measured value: 1.8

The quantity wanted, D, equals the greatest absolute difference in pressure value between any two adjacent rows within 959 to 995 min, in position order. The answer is 13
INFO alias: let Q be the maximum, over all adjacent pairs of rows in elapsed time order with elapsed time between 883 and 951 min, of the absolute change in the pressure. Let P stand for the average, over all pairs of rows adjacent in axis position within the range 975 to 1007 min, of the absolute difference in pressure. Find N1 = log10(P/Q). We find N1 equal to -0.21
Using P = 4.2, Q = 7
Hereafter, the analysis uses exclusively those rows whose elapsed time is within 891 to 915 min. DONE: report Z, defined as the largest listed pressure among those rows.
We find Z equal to 24.18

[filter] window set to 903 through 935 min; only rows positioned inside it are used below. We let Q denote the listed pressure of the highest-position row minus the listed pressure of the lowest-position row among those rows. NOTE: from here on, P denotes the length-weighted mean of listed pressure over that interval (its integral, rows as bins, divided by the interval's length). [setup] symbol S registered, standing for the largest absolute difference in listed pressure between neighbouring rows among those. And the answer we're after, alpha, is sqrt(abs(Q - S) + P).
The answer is 4.8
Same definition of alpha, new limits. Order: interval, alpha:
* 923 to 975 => 4.8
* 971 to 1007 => 6.6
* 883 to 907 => 4.3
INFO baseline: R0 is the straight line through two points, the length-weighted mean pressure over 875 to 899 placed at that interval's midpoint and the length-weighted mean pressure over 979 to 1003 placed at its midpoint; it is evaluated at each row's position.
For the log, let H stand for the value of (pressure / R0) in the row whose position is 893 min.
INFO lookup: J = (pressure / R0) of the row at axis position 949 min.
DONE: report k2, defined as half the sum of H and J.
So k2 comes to 0.70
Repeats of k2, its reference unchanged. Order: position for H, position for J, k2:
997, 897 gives 1.01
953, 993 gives 0.91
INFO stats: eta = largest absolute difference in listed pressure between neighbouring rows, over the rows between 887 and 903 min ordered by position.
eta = 2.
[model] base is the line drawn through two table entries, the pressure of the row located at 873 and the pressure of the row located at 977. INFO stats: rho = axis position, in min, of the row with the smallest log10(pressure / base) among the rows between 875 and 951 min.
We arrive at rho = 949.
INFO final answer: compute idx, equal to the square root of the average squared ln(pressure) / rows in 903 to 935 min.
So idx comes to 3.12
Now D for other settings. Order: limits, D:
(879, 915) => 4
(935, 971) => 7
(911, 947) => 7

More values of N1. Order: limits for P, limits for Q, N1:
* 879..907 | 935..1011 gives -0.95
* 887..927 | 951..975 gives -0.76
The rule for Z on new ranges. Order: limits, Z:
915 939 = 26.3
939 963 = 22.81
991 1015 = 27.15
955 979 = 29.98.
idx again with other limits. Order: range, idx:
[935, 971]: 3.04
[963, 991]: 3.20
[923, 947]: 3.10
